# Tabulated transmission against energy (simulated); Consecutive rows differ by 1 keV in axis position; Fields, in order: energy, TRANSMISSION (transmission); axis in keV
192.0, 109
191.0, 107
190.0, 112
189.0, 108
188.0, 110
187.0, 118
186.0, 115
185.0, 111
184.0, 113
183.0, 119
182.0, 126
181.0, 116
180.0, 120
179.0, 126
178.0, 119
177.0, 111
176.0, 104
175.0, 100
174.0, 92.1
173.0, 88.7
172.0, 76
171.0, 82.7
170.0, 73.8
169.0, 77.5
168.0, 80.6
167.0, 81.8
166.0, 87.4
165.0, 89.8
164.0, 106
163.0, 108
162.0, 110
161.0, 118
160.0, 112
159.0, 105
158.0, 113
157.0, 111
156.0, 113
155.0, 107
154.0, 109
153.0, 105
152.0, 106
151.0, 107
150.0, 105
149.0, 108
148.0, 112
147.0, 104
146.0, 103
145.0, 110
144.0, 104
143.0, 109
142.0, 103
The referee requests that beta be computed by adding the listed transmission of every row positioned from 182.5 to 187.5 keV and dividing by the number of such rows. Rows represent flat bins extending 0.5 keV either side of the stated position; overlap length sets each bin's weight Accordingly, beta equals 115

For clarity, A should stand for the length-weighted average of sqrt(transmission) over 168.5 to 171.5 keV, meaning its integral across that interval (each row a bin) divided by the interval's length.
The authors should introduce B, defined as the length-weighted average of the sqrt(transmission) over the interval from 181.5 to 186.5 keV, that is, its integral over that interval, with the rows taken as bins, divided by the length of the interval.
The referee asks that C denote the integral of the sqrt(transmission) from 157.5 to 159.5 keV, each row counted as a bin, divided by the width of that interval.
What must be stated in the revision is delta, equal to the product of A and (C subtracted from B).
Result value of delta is 3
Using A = 8.8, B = 10.8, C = 10.4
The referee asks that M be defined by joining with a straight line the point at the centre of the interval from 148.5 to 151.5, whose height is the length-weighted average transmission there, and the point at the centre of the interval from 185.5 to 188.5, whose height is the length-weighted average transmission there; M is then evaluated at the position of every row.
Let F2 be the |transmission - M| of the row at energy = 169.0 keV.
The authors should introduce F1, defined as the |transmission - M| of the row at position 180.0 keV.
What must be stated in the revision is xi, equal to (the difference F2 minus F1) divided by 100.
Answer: 0.3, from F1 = 7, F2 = 33.1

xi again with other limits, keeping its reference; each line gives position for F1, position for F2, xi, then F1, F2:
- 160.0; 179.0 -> 0.1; 3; 13.3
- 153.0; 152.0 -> 0.0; 2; 1.1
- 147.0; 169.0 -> 0.3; 2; 33.1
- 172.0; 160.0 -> -0.3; 35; 3.3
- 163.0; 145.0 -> 0.0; 1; 4.4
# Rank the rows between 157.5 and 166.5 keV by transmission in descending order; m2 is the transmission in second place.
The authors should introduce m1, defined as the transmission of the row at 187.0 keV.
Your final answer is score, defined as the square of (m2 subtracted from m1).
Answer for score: 25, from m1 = 118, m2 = 113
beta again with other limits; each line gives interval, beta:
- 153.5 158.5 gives 111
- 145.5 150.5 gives 106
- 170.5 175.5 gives 88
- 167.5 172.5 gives 78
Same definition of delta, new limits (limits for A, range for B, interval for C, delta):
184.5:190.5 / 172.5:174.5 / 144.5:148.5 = -9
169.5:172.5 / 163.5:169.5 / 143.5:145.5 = -9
